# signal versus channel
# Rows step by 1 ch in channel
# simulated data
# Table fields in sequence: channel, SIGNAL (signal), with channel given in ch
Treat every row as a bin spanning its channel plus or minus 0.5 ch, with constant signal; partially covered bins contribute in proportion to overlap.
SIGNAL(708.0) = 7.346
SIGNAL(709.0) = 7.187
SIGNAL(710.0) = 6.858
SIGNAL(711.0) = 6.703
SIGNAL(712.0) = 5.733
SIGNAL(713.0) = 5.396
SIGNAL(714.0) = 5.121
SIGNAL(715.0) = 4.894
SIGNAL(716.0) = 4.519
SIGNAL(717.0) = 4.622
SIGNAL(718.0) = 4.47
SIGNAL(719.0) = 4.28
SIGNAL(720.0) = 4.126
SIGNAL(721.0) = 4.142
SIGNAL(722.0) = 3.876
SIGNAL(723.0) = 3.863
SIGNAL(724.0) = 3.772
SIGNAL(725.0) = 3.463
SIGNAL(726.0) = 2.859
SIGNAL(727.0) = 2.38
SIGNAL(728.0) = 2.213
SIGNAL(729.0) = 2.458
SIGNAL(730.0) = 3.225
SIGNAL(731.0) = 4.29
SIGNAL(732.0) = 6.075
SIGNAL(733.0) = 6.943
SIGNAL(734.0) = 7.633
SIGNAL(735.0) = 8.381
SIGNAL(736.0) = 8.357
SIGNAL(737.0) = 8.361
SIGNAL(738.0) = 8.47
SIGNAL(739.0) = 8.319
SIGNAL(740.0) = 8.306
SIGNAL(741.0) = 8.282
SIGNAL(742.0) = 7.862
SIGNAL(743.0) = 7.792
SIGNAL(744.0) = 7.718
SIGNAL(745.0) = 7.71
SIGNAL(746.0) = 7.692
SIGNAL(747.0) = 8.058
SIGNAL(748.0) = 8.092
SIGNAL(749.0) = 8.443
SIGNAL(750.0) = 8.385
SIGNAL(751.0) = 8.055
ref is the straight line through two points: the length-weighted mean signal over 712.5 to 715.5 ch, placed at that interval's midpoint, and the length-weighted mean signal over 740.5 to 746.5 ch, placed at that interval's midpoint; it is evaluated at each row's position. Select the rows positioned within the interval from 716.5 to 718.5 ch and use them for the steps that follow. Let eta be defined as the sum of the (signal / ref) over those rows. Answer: 1.67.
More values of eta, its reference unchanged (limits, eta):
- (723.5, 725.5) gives 1.19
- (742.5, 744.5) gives 1.98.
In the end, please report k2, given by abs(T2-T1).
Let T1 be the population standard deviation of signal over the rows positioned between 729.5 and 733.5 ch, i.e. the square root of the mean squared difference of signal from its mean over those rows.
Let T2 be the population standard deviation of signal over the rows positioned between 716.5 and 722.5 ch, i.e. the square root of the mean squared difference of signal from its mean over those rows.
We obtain 1.22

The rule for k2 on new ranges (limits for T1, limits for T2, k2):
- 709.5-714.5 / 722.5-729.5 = 0.06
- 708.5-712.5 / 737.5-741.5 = 0.47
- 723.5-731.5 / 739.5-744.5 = 0.44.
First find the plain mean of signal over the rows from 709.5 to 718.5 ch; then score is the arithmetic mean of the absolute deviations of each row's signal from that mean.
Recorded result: 0.7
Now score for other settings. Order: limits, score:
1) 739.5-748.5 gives 0.2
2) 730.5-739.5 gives 1.1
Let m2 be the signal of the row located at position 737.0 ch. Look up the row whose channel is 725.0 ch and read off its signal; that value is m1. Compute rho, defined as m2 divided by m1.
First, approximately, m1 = 3.463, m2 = 8.361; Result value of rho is 2.4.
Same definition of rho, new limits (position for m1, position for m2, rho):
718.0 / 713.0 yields 1.2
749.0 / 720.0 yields 0.5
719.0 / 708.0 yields 1.7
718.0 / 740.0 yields 1.9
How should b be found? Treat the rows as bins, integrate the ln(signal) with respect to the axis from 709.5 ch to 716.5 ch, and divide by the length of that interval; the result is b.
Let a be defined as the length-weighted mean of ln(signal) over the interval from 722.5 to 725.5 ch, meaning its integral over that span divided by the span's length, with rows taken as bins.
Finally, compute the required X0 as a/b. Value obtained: 0.76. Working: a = 1.31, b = 1.71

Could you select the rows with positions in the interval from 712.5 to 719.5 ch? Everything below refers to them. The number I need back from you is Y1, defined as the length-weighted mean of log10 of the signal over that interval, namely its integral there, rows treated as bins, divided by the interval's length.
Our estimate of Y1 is 0.7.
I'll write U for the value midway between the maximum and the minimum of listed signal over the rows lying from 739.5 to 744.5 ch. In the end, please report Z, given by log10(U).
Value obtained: 0.90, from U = 8.0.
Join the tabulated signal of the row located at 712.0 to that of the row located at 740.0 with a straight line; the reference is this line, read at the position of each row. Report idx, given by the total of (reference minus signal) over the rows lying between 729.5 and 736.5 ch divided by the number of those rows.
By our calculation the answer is 1.2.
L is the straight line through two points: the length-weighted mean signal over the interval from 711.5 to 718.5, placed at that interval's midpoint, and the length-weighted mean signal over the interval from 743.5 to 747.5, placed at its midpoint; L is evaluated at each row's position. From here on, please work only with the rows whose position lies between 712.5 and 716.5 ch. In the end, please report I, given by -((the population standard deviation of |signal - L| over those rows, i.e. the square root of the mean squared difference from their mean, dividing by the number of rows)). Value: -0.2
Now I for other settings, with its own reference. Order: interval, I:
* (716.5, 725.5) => -0.6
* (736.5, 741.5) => -0.2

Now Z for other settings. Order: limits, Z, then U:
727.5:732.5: 0.62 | 4.1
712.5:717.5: 0.70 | 5.0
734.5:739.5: 0.92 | 8.4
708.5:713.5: 0.80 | 6.3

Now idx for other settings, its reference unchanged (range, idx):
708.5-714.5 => -0.5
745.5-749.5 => 0.9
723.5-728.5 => 4.1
